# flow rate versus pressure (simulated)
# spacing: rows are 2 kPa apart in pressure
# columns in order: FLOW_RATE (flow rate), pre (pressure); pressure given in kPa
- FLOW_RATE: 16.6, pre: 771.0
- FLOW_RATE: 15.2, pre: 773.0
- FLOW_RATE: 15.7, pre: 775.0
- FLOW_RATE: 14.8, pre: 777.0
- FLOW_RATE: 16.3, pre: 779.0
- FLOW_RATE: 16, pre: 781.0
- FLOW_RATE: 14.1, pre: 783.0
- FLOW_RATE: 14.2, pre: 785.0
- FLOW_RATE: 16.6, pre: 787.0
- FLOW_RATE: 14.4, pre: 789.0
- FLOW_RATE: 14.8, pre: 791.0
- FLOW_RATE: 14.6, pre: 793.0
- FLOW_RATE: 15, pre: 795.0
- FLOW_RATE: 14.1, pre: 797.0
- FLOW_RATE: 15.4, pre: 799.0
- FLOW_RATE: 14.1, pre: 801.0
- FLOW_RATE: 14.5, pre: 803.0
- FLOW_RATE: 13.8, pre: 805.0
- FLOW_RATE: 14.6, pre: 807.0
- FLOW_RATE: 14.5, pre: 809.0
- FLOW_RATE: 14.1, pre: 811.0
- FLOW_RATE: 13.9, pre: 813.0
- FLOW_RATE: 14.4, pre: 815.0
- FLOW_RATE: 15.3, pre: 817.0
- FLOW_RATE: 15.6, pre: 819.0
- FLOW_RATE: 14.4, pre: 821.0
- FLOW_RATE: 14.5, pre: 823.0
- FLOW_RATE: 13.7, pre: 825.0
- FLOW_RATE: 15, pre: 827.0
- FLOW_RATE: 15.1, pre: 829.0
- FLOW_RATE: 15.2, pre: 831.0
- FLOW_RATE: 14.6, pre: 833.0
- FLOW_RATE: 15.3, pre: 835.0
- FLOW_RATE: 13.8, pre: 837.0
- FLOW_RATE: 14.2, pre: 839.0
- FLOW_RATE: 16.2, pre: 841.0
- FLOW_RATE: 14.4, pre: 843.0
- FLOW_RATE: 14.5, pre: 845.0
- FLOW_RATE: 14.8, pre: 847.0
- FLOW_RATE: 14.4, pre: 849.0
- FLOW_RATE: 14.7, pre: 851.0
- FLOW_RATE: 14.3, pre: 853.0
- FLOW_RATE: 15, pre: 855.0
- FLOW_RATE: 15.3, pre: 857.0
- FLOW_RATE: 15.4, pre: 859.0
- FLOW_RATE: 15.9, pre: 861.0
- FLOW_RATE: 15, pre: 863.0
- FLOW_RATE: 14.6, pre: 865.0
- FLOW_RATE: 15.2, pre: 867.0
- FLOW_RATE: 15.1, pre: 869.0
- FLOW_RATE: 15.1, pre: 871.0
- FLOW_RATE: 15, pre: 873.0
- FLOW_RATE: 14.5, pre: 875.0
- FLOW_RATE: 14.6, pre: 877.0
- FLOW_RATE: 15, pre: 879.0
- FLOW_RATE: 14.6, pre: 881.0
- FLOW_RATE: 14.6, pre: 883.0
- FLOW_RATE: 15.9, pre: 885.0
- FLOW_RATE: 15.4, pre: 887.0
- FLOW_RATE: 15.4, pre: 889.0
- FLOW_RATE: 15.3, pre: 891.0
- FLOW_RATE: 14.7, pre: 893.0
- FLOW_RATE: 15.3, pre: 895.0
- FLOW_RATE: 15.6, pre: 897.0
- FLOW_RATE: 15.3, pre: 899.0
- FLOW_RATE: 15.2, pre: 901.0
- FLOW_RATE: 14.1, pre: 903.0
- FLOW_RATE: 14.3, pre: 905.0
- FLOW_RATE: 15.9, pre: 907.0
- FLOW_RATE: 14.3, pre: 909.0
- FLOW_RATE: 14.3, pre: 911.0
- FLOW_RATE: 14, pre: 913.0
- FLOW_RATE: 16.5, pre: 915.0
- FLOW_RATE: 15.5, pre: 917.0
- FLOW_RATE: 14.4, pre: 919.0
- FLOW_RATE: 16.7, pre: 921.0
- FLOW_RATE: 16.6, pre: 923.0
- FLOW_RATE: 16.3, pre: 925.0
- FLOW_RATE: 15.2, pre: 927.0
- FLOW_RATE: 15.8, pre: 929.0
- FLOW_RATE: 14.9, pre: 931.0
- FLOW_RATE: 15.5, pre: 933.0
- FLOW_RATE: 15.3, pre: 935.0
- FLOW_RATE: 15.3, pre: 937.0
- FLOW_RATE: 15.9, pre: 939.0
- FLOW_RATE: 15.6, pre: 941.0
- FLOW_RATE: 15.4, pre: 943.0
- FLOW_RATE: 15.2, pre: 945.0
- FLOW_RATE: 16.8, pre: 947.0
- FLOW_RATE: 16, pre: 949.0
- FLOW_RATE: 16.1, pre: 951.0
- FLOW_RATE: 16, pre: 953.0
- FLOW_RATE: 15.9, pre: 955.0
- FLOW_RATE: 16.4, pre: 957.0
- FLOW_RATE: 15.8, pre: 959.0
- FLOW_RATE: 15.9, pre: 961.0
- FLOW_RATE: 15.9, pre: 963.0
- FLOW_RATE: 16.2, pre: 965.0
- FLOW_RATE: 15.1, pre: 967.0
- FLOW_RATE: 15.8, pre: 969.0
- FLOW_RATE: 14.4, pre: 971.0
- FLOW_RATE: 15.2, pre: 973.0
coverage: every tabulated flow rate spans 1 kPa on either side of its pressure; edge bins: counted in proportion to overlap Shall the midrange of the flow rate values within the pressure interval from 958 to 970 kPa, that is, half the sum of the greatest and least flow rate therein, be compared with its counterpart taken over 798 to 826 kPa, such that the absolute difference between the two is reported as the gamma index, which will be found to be 1.0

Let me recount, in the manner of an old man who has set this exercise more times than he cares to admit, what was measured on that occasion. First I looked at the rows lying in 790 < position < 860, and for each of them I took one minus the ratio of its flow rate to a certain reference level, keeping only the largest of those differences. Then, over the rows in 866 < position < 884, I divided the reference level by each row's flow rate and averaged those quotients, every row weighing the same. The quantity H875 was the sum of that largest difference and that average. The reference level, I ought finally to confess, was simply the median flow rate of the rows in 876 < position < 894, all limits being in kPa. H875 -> 1.10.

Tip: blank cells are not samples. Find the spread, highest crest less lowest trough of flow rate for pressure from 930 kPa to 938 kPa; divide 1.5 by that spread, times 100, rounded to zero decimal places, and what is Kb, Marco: 250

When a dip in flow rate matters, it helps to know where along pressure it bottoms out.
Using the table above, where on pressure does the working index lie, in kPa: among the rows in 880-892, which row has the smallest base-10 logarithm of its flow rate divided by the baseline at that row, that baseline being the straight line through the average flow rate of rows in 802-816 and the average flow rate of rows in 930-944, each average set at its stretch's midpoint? 883.0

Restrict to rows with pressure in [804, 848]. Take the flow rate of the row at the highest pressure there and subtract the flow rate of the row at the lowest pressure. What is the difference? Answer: 1.0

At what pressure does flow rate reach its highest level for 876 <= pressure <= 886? 885.0 kPa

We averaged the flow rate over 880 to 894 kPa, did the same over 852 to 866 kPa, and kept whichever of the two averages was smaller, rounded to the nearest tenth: 15.1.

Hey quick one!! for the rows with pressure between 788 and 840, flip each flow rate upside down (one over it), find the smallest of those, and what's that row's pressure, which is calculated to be 819.0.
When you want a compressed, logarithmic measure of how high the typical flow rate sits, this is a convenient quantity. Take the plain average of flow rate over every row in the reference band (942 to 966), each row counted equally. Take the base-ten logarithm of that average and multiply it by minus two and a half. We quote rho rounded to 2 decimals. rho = -3.01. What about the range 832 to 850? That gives -2.92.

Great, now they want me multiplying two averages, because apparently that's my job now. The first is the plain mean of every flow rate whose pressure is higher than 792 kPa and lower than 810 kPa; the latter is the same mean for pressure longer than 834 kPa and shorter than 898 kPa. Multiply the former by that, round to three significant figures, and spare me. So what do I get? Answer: 217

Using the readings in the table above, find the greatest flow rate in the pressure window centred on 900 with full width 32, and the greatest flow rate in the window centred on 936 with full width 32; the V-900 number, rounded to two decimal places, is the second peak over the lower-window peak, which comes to 1.02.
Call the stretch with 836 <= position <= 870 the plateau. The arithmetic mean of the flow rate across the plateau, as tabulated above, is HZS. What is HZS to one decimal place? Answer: 14.9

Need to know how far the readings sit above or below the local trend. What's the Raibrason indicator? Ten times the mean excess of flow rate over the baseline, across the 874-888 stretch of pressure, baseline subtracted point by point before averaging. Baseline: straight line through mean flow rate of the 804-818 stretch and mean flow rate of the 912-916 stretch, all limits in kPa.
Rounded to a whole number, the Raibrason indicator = 0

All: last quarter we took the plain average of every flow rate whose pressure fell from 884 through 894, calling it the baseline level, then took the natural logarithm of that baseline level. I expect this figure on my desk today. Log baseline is 2.73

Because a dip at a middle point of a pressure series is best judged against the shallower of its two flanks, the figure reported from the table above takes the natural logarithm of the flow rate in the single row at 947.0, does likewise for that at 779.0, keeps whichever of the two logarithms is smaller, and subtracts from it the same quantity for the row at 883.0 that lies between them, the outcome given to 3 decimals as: 0.110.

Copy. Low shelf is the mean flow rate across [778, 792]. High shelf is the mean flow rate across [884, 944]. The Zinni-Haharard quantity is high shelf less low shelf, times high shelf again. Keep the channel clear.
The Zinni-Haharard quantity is 2.0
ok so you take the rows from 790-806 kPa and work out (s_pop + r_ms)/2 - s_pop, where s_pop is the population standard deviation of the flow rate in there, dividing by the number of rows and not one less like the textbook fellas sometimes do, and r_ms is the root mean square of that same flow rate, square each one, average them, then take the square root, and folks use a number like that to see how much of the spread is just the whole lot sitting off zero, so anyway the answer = 7.03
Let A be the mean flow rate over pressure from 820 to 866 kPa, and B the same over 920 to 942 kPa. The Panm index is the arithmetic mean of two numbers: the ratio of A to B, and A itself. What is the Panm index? 7.87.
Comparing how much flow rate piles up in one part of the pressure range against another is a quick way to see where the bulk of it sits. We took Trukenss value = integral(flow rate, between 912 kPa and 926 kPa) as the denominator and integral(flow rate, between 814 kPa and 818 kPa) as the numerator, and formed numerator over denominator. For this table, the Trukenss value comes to 0.27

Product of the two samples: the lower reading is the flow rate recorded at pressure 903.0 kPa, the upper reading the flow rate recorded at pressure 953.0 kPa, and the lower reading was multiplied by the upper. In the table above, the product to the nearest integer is 226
